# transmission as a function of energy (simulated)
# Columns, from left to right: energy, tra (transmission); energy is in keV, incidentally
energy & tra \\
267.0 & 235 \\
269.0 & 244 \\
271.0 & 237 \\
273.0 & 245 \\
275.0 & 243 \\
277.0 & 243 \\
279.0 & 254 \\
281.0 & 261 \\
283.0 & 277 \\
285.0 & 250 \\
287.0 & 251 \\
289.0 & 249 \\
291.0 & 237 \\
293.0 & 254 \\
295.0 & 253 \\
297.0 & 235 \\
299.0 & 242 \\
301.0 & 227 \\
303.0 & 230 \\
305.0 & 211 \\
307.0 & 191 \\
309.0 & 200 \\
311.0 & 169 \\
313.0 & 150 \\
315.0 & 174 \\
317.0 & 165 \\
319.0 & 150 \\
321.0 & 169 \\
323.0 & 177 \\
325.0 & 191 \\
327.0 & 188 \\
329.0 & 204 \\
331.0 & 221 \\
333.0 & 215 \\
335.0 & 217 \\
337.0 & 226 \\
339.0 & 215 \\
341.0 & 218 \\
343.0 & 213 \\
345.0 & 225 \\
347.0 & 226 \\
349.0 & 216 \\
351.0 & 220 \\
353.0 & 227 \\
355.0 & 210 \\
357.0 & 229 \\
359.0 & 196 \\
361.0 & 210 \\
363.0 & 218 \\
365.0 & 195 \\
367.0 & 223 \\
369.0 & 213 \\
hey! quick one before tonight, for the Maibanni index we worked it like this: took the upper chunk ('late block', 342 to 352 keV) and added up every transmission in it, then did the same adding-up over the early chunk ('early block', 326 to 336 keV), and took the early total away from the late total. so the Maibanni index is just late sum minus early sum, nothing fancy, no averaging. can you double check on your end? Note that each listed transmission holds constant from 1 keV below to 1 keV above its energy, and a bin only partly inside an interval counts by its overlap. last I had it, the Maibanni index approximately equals 55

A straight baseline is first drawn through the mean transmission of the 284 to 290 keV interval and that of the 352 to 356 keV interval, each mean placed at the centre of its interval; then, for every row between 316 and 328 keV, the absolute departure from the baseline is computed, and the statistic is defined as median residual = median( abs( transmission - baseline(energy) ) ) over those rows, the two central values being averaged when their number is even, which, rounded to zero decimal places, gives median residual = 61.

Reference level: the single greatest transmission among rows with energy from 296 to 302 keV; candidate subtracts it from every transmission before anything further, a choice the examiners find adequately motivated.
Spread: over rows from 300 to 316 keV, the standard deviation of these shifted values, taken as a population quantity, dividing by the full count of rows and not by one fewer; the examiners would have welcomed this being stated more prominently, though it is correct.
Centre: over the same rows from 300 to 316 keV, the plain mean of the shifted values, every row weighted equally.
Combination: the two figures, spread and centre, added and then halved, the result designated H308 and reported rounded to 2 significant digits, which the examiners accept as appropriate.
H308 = -11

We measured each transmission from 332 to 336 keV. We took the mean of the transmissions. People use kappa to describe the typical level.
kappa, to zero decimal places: 216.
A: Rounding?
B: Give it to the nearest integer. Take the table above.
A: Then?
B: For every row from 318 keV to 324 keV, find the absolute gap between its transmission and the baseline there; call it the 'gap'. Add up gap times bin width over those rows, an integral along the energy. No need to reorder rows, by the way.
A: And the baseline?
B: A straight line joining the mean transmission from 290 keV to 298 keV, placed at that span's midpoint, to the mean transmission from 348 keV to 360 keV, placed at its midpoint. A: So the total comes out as 400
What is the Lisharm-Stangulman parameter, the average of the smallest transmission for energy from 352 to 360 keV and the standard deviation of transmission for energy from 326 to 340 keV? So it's 104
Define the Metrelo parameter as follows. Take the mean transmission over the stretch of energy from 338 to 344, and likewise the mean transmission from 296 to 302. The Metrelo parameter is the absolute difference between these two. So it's 19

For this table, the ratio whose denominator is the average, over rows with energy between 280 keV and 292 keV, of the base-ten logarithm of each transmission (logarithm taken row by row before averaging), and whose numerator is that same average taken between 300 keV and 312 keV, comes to 0.96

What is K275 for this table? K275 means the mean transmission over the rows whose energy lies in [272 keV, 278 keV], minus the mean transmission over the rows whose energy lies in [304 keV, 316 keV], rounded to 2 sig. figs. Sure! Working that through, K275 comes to 61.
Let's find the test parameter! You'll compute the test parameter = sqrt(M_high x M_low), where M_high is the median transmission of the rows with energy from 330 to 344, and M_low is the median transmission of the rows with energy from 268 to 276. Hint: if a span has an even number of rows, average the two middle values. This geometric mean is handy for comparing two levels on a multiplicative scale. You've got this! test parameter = 230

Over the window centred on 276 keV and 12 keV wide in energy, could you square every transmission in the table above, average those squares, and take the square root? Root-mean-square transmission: 247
